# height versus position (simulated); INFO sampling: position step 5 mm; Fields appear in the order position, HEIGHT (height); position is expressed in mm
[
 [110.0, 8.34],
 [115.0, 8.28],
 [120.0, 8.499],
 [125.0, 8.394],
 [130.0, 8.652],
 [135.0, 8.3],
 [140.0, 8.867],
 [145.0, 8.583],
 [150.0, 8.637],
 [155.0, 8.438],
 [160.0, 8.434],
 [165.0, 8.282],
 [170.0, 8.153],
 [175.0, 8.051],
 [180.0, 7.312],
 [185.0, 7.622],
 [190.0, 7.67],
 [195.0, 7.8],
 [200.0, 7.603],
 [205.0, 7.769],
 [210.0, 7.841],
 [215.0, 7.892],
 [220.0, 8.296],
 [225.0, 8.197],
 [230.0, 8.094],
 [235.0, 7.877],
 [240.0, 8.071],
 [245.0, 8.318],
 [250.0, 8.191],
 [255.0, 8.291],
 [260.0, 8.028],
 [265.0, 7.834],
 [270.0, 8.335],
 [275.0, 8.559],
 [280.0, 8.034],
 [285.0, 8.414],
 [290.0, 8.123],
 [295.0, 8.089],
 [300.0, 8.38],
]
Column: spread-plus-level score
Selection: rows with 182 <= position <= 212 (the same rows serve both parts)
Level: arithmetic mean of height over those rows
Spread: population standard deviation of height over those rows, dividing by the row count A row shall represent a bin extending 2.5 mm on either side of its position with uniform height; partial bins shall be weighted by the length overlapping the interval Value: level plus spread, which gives 7.8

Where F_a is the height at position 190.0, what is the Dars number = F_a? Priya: 7.67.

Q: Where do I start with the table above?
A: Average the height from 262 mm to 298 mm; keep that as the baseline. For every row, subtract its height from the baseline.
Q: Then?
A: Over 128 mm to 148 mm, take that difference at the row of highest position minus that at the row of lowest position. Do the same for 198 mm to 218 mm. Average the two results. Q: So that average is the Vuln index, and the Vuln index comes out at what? -0.11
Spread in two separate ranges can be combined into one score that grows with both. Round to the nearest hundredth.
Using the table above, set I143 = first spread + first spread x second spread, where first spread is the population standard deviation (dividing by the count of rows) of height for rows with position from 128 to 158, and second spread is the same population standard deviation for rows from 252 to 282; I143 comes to 0.22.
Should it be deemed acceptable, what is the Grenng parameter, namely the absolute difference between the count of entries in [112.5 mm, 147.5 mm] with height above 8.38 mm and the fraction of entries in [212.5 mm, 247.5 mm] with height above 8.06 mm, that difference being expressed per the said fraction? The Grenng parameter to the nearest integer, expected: 6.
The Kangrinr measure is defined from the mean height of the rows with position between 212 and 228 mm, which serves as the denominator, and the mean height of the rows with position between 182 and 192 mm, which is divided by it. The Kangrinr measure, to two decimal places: 0.94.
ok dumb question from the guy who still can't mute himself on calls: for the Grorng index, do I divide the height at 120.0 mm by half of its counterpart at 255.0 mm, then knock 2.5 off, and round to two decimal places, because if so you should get -0.45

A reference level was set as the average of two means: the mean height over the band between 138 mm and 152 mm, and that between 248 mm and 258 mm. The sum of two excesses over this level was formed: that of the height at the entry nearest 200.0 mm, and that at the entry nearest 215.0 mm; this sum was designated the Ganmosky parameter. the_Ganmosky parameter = -1.4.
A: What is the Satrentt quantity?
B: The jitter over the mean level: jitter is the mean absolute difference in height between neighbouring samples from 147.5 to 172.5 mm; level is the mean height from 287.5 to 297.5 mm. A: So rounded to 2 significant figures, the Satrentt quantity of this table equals 0.015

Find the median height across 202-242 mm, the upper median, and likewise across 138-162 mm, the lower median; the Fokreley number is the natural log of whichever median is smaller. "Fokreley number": 2.08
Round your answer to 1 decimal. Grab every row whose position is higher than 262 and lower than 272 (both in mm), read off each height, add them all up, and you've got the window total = 16.2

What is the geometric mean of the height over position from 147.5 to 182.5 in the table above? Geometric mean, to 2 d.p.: 8.18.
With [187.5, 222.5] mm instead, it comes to 7.84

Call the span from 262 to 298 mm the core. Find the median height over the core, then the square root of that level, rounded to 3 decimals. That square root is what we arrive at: 2.850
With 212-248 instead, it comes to 2.845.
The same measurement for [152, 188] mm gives 2.855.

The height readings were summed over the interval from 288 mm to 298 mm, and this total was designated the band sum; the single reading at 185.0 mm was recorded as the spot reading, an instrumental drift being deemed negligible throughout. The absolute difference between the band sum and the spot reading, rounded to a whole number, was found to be 9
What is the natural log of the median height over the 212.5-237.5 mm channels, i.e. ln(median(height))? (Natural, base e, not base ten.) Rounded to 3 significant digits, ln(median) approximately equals 2.09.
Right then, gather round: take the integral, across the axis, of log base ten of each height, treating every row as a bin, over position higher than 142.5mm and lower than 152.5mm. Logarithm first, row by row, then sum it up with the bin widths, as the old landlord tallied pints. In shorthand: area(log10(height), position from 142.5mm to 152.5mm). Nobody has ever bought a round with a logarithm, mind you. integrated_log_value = 9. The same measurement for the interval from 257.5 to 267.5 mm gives 9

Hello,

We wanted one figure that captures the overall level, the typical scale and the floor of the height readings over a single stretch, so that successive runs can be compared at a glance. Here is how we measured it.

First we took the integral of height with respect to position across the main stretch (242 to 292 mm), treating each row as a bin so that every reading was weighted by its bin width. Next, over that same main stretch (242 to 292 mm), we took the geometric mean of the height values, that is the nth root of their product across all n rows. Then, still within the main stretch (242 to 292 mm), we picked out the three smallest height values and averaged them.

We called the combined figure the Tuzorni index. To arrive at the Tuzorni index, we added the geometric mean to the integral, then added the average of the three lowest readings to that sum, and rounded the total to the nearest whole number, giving 427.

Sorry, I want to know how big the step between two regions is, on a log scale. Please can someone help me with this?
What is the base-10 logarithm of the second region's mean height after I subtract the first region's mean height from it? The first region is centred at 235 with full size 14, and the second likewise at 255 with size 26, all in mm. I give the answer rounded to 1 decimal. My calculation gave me -0.9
